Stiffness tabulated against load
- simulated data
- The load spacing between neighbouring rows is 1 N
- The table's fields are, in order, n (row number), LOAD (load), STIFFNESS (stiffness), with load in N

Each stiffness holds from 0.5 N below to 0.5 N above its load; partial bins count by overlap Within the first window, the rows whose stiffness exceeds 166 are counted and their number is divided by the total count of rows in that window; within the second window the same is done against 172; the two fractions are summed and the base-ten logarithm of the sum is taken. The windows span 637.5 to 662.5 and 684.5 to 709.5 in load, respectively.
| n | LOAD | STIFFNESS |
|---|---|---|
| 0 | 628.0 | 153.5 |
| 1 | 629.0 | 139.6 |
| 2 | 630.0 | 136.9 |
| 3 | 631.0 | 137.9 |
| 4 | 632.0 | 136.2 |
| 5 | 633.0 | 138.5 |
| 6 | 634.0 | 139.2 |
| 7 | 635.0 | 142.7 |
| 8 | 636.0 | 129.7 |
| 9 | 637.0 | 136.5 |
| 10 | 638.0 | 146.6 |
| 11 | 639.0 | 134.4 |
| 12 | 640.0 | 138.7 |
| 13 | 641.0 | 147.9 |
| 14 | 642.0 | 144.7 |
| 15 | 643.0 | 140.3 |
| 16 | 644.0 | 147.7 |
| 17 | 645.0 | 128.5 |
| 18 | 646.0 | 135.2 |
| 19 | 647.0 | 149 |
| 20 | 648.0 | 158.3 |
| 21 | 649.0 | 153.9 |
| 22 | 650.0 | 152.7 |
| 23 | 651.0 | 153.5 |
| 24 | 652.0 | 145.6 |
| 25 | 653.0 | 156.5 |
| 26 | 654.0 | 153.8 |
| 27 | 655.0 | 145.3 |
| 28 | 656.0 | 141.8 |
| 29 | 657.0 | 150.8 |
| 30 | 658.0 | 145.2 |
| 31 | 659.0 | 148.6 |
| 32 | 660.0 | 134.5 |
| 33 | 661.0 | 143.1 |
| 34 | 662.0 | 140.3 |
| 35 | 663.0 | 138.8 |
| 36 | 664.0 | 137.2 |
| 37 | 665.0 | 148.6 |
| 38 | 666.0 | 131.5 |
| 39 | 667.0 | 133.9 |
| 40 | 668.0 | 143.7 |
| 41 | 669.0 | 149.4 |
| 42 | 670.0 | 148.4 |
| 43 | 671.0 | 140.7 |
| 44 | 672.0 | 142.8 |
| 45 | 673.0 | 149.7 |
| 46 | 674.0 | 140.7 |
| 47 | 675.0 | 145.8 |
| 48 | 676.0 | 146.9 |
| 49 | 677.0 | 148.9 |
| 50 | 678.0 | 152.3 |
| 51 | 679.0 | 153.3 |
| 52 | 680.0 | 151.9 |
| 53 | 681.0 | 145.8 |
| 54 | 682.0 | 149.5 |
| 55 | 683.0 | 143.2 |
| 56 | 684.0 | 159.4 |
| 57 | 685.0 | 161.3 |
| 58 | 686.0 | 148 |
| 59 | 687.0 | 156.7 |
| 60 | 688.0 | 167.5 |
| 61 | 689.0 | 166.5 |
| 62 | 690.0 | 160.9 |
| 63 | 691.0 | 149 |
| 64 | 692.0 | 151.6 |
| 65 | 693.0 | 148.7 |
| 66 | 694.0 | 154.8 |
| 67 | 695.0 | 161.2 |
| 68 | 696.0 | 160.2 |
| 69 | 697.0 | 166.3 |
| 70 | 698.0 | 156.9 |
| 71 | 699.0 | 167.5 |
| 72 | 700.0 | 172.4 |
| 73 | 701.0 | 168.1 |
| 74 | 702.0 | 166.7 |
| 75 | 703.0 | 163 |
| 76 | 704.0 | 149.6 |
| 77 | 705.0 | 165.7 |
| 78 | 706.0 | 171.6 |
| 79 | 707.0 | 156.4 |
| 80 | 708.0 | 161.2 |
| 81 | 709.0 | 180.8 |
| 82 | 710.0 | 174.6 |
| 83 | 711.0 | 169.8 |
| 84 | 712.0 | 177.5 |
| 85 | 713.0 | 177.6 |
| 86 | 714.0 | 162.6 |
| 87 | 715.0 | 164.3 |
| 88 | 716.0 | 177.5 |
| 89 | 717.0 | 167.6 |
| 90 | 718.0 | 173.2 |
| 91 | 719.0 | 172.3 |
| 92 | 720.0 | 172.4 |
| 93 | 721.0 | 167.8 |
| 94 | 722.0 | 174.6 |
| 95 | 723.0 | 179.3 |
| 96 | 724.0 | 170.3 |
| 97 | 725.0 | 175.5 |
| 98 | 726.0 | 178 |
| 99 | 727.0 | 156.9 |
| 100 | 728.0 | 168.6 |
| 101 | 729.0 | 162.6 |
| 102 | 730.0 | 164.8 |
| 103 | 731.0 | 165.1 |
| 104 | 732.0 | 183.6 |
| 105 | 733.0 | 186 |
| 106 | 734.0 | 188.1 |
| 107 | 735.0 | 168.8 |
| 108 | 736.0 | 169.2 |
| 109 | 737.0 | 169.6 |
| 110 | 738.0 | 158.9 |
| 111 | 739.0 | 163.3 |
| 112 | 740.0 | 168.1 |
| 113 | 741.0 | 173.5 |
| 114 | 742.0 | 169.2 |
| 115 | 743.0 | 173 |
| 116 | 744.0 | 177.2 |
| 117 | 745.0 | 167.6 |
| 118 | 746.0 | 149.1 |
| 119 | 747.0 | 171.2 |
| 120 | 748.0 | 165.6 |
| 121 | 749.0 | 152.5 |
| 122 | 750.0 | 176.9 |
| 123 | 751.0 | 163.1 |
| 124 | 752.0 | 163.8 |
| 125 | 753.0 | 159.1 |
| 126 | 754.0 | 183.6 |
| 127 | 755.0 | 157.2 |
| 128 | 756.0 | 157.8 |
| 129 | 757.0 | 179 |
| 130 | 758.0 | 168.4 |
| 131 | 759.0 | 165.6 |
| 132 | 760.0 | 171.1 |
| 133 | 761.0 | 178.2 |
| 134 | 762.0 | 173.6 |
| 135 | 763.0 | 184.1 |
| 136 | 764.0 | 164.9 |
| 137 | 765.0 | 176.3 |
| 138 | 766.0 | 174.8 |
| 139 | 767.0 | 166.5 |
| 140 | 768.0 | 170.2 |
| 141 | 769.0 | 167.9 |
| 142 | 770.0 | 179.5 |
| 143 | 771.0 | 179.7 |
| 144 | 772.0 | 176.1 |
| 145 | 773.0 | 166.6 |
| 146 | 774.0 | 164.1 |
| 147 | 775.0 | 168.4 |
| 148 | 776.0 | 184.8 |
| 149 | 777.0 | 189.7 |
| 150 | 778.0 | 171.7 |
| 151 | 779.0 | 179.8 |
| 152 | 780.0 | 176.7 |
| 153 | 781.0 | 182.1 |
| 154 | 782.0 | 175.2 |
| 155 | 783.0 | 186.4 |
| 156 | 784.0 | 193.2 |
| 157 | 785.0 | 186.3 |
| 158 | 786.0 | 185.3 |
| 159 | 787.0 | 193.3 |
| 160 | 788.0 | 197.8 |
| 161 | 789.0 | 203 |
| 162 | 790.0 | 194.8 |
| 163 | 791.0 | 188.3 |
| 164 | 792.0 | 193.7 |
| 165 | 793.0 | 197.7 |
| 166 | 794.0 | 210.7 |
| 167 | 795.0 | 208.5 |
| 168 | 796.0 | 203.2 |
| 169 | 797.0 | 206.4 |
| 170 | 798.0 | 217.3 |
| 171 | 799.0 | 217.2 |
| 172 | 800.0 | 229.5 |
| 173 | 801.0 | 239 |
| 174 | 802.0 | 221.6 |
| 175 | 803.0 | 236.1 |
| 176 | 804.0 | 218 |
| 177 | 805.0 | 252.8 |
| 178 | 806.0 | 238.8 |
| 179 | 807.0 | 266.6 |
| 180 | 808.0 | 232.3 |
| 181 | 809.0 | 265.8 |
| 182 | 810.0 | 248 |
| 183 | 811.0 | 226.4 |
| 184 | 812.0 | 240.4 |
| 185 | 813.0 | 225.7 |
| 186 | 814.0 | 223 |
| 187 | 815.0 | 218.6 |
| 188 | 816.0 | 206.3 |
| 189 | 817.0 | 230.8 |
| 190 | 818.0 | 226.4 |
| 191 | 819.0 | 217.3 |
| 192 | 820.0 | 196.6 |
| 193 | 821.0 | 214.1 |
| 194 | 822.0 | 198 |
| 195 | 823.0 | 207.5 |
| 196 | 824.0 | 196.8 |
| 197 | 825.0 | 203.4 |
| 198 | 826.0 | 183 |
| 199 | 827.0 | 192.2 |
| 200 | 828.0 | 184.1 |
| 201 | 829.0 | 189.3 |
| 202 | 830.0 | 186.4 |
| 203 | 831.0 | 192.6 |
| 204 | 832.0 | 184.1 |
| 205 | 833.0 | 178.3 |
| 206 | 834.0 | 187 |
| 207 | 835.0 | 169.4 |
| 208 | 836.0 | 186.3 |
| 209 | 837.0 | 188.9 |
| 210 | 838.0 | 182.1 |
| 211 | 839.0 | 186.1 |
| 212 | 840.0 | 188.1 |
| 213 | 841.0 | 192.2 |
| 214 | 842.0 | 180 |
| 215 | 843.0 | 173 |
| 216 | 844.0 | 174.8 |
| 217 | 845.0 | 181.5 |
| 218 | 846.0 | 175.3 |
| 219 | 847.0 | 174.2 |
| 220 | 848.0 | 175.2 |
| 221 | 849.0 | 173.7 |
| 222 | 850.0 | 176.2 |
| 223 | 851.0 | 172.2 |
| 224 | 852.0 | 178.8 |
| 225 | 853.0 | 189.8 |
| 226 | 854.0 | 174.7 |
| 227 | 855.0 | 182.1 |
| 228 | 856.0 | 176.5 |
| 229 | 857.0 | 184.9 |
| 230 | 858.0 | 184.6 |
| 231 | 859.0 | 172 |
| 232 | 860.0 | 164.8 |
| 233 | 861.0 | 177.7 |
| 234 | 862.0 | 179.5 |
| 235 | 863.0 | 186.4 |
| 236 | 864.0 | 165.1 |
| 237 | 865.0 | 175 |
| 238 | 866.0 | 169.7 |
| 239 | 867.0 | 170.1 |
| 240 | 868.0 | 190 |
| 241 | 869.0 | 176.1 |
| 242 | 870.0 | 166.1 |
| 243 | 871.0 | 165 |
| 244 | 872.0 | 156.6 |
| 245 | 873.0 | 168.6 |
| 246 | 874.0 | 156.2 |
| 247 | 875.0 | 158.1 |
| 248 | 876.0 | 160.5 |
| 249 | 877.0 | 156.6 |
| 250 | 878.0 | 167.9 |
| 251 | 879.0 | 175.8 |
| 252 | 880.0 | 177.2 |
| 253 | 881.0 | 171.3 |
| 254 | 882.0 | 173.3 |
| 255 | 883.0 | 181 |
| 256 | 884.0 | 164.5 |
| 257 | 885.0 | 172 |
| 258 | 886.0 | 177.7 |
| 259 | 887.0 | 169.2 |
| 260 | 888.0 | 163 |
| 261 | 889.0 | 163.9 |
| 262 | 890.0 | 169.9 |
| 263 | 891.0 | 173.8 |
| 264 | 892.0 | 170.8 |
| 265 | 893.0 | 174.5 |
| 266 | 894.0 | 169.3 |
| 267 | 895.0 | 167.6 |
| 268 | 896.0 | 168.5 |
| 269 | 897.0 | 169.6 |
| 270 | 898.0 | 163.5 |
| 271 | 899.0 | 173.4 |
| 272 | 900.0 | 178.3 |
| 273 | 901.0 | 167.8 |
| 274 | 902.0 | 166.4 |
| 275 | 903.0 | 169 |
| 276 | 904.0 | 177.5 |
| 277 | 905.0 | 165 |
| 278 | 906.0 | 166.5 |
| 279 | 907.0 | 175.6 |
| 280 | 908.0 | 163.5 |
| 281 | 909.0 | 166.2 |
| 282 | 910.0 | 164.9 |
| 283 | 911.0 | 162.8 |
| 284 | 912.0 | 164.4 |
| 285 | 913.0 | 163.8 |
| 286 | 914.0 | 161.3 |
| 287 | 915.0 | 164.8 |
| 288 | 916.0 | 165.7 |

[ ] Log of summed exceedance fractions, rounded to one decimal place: -1.1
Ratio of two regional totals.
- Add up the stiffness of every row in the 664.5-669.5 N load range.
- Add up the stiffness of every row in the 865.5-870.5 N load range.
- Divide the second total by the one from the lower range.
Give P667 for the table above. 1.23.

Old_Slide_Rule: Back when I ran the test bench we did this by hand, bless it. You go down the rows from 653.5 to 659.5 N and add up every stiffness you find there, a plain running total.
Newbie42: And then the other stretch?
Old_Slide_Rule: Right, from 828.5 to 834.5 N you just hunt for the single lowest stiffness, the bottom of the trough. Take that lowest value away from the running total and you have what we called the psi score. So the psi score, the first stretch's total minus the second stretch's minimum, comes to 707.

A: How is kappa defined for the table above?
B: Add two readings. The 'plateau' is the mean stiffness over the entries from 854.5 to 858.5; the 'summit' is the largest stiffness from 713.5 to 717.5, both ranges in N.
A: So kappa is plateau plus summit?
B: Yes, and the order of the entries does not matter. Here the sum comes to 360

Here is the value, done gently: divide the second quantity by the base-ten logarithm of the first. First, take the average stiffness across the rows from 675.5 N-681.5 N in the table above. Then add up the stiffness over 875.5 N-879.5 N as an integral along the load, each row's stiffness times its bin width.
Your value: 304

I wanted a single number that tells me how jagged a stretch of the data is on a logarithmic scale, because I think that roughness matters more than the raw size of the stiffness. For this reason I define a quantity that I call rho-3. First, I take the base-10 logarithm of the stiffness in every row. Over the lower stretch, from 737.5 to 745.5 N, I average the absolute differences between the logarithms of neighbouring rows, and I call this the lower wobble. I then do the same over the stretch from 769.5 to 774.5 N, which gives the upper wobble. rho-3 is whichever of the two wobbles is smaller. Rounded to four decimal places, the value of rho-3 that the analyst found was 0.0100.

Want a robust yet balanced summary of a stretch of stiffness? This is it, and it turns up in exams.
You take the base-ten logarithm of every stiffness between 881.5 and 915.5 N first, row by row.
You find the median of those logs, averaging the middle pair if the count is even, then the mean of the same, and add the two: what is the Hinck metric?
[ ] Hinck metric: 4.45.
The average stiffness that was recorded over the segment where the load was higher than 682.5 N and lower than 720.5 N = 164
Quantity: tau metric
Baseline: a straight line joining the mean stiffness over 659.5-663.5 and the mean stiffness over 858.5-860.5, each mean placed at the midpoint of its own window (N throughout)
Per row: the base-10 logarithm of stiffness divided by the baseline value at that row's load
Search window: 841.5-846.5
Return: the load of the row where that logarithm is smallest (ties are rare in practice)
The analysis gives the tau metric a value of 843.0 N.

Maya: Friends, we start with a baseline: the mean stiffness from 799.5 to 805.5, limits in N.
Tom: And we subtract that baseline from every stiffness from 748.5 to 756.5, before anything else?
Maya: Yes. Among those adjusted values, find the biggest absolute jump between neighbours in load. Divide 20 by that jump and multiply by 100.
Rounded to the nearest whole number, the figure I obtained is 76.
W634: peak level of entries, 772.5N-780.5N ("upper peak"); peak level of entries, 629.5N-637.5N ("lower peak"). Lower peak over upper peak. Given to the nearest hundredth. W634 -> 0.75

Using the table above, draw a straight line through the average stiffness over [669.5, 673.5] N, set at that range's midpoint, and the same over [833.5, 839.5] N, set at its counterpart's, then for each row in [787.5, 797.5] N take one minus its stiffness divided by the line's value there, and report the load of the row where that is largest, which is 791.0 N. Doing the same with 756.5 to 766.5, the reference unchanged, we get 764.0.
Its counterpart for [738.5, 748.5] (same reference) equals 746.0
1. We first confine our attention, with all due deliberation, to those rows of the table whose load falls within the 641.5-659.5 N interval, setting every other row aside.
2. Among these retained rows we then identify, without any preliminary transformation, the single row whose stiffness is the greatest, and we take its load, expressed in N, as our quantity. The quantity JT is 648.0 N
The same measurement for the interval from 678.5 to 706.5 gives 700.0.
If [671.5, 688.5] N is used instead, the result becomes 688.0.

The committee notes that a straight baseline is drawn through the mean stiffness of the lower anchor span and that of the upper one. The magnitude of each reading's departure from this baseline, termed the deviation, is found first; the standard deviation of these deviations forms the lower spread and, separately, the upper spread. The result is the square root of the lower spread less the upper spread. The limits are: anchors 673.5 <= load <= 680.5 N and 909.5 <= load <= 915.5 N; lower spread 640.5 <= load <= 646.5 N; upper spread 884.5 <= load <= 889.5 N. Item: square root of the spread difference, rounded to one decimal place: 0.8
